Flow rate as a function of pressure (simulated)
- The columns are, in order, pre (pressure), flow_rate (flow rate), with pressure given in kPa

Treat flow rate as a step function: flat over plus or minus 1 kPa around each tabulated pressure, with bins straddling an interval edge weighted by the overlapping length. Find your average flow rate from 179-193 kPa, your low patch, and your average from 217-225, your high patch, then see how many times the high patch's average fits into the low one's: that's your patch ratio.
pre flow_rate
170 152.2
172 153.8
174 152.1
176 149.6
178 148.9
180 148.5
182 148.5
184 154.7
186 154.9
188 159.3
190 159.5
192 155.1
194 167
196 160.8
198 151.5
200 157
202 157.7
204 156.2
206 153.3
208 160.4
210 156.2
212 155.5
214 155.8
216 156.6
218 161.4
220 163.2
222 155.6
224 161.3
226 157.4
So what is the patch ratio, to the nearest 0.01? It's 0.96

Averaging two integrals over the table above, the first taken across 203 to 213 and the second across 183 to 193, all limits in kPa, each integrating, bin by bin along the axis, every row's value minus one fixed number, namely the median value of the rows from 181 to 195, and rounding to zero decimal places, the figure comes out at 14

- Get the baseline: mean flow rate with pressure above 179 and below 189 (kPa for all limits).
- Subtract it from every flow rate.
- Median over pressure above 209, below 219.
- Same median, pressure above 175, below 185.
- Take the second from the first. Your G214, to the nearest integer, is 7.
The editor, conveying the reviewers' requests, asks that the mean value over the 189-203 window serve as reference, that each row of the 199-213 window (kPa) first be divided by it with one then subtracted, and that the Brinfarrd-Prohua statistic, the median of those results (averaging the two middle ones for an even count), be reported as -0.014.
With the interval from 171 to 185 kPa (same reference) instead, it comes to -0.055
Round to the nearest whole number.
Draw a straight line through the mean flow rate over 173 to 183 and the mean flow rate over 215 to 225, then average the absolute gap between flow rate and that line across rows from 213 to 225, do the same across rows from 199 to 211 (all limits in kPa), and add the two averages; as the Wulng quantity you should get 5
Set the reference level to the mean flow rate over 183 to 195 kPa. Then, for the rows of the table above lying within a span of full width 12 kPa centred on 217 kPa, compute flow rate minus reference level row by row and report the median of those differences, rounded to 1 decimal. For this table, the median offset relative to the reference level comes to -2.2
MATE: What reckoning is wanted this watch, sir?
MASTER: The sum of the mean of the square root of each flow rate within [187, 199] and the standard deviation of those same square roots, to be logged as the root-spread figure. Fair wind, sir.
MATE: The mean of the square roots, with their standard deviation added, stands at 12.8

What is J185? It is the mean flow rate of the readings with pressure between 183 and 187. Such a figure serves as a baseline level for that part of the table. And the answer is 155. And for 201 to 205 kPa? 157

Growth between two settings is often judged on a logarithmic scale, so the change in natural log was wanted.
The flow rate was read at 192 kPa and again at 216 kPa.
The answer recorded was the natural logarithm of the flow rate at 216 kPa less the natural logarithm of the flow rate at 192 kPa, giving 0.010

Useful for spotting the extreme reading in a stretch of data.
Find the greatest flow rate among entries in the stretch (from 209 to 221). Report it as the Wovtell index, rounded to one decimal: 163.2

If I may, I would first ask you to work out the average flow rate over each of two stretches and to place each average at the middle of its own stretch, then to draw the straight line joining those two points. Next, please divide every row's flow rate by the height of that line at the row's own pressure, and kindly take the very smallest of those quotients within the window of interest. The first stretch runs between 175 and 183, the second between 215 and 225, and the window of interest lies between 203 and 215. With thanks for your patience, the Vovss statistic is 0.98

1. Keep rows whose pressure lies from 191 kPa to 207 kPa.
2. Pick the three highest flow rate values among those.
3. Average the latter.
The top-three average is 162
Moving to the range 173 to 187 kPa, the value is 154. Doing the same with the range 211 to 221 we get 160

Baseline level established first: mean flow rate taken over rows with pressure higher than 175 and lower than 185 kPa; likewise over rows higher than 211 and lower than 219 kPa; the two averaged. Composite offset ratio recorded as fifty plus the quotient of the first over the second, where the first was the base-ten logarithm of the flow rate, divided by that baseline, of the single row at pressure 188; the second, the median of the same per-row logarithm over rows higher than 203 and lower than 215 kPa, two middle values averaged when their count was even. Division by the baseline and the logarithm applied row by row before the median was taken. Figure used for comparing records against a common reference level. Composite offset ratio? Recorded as 52.4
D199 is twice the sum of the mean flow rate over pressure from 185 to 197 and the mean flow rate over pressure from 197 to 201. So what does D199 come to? 627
